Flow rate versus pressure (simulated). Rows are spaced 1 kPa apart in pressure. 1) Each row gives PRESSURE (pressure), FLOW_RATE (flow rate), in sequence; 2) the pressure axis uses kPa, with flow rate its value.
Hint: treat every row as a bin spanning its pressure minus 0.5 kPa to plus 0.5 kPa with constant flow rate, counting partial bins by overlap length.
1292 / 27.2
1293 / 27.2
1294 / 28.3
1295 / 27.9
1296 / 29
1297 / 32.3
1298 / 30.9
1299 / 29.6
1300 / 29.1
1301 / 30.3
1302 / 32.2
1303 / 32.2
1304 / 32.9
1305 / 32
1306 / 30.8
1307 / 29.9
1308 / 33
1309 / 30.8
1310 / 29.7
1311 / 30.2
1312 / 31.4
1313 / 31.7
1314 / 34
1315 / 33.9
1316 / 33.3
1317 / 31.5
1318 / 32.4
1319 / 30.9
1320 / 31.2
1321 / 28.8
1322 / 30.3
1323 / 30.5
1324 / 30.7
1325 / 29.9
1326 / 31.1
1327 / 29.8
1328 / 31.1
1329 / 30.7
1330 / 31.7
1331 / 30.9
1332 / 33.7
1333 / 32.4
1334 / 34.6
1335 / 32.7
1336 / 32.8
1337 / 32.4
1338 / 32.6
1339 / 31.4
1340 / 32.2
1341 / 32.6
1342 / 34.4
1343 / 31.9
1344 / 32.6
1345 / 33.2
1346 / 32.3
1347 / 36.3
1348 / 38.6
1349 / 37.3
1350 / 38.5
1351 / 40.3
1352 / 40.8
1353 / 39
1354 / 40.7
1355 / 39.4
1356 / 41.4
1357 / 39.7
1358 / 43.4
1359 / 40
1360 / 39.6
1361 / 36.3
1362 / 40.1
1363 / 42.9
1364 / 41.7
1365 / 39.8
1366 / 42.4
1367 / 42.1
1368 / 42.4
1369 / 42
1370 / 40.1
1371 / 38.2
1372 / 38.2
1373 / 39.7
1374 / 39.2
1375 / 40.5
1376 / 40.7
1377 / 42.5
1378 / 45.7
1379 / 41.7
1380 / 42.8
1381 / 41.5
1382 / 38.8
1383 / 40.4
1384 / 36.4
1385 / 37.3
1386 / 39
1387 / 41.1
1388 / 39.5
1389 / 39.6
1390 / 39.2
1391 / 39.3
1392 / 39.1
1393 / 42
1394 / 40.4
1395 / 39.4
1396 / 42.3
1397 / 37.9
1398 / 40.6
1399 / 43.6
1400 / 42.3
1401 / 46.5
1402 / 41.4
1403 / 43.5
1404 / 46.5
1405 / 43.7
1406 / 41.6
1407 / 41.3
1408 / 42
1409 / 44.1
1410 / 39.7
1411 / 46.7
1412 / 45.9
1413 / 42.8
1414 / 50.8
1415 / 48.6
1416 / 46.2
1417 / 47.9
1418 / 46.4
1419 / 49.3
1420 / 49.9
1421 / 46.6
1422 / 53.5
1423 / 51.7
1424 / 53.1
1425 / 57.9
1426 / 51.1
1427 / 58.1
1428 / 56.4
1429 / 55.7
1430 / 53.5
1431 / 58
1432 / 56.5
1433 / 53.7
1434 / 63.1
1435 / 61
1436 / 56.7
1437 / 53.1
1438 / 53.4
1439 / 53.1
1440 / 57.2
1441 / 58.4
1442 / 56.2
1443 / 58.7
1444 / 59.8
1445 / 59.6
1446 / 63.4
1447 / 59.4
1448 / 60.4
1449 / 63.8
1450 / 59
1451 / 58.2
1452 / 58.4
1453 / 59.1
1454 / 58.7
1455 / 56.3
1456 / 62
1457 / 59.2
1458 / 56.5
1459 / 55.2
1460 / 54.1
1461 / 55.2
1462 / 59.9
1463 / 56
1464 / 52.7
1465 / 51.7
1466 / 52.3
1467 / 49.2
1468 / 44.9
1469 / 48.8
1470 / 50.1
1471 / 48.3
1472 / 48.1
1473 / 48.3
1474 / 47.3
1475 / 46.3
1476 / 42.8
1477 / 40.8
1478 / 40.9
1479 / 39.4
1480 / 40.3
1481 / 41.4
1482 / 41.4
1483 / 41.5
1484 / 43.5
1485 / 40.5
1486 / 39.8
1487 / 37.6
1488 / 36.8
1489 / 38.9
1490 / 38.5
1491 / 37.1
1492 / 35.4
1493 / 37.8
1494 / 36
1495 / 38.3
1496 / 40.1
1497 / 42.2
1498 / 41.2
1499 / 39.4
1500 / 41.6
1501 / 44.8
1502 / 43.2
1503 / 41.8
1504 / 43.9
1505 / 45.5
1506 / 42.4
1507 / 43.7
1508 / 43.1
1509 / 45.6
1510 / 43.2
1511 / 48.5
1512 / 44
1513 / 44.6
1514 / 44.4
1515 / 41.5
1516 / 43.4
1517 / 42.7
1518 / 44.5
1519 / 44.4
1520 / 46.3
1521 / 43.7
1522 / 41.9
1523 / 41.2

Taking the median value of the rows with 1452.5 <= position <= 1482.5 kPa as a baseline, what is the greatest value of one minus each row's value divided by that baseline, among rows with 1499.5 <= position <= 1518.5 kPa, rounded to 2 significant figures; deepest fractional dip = 0.16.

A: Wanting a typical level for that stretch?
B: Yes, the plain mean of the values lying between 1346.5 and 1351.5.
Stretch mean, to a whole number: 38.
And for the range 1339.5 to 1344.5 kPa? 33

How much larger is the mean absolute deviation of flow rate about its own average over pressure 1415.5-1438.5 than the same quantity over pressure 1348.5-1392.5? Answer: 2.1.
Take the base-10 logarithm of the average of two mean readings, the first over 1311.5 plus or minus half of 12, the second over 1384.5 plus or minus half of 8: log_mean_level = 1.55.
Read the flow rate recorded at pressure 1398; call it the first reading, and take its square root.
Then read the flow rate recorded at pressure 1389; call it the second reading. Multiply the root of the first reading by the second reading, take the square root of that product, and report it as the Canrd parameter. 15.9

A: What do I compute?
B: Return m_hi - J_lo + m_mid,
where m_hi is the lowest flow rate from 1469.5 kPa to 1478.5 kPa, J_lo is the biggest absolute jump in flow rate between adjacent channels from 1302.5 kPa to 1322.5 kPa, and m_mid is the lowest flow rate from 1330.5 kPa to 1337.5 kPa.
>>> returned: 69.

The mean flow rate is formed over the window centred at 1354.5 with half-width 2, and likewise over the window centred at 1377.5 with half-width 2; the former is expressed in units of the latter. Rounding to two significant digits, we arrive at 0.94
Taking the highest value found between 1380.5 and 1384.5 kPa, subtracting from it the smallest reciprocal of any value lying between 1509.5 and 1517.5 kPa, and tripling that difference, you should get 124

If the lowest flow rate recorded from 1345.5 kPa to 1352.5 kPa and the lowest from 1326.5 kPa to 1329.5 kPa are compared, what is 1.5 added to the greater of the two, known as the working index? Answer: 34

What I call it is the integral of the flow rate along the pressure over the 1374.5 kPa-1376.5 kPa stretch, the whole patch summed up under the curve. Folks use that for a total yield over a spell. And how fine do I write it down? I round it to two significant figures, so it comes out 81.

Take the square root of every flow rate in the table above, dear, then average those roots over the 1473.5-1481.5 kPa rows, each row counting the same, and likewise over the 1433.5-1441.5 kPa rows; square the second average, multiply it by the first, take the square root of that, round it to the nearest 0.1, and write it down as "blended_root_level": 19.3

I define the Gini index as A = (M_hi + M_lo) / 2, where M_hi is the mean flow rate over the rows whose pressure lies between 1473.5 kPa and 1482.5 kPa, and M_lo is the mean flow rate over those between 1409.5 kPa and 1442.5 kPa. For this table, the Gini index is 47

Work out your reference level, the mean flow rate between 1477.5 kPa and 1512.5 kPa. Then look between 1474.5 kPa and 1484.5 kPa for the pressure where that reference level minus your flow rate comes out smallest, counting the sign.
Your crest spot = 1475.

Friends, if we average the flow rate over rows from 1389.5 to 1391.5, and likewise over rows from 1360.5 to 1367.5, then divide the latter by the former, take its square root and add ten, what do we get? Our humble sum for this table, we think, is 11.0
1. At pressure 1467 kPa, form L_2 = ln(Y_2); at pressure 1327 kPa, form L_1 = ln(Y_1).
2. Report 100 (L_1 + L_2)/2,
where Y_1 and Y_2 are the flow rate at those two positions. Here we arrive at 365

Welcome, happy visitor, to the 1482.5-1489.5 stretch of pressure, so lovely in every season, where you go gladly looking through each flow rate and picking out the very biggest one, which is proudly 43.5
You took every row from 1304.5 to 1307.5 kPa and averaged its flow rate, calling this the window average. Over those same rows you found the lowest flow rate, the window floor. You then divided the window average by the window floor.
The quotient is 1.03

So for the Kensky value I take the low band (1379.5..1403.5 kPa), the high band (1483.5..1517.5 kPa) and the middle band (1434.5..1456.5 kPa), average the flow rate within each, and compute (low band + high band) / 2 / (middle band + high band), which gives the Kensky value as 0.41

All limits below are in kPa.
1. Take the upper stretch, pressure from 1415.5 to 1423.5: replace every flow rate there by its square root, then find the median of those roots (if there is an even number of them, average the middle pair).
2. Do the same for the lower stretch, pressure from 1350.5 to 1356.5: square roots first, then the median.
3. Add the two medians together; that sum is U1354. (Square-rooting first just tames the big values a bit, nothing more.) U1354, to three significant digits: 13.3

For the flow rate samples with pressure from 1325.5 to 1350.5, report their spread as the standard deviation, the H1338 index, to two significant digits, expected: 2.3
